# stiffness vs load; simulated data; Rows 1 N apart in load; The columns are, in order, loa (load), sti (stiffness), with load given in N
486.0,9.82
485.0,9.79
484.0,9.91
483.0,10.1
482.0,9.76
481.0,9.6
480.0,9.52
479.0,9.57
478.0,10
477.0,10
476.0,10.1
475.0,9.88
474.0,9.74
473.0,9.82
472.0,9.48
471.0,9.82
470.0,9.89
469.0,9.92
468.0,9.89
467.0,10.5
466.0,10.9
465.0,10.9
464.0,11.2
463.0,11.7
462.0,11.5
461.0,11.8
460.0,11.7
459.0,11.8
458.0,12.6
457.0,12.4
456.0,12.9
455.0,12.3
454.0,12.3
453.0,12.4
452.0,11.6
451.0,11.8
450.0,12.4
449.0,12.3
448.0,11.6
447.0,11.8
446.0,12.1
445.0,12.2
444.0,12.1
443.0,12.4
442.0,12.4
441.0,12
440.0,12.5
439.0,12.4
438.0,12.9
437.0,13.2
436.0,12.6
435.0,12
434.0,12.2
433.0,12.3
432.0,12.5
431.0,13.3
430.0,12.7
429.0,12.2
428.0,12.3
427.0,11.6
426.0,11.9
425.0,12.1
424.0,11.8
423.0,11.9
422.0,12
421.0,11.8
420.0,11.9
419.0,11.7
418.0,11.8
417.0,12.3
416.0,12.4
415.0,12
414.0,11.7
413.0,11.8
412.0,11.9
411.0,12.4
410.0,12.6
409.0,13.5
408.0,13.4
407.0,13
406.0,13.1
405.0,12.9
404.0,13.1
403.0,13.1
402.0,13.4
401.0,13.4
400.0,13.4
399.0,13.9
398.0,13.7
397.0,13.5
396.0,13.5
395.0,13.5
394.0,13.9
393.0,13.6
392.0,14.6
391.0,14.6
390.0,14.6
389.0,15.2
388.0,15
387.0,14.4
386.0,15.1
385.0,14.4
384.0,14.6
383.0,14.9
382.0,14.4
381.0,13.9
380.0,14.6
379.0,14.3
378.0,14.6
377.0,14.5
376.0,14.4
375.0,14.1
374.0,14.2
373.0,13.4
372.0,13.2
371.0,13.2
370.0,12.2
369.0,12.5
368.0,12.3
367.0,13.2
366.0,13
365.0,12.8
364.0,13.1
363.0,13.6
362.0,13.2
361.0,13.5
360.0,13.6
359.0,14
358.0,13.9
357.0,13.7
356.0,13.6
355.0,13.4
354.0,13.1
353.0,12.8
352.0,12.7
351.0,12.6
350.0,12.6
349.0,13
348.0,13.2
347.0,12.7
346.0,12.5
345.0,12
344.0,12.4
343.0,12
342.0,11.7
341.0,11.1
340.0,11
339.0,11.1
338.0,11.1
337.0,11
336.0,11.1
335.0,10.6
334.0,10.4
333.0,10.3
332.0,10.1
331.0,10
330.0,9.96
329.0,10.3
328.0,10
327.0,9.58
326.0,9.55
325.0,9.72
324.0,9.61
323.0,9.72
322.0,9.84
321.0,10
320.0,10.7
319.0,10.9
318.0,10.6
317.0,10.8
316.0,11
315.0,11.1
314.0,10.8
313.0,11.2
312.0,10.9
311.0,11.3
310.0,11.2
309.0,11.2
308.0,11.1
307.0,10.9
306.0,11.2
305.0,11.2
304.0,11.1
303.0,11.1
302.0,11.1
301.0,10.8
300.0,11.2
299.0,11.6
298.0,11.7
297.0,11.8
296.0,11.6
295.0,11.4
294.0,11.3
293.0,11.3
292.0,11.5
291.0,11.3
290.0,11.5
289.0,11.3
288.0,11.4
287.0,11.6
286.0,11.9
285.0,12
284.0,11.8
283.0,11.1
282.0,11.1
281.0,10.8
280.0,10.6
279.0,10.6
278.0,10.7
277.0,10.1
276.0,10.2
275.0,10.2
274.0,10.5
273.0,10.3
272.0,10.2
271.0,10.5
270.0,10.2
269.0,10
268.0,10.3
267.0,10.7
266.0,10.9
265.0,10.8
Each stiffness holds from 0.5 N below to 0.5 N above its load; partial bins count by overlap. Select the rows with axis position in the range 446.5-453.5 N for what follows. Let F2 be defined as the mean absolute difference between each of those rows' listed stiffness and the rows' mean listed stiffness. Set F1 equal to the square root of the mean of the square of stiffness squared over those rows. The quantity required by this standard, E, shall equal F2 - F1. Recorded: -144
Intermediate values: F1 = 144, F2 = 0.33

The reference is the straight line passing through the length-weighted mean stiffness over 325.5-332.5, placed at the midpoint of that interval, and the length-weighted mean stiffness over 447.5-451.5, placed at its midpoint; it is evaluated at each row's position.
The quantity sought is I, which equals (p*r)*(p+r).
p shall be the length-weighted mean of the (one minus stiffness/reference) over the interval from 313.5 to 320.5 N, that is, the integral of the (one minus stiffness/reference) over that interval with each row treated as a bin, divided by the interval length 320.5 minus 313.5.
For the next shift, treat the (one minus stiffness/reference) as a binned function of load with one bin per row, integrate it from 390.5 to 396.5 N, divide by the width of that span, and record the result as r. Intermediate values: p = -0.12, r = -0.263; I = -0.011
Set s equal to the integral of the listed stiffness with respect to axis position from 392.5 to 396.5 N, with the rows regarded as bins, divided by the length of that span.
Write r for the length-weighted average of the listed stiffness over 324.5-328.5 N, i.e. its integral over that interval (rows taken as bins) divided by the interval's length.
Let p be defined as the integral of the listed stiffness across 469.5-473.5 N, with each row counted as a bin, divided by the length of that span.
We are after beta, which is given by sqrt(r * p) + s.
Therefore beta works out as 23.4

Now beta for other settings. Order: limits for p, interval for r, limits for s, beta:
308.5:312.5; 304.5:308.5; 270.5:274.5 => 21.5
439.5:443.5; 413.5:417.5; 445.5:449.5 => 24.2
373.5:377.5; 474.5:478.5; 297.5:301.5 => 23.3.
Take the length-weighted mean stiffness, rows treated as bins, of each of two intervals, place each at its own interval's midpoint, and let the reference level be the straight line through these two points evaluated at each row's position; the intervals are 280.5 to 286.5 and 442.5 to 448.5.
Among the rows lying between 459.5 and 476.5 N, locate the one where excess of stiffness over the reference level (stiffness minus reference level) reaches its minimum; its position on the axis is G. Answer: 472.0 N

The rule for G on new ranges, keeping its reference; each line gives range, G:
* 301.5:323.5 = 323.0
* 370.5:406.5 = 405.0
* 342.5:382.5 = 345.0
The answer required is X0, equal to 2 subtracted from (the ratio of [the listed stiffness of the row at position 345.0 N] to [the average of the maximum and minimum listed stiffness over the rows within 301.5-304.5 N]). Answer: -0.9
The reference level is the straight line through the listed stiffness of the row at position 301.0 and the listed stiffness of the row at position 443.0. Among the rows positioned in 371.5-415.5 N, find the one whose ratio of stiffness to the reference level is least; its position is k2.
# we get 414.0 N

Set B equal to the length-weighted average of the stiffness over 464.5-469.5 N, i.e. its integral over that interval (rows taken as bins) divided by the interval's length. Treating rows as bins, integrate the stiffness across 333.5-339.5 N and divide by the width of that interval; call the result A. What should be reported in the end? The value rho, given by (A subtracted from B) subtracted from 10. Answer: 10.5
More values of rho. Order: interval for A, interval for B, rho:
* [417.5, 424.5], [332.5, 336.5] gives 11.2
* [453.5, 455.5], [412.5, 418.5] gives 10.3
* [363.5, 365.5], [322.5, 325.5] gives 13.3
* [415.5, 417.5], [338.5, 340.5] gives 11.3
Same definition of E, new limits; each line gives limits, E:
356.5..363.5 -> -186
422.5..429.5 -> -143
